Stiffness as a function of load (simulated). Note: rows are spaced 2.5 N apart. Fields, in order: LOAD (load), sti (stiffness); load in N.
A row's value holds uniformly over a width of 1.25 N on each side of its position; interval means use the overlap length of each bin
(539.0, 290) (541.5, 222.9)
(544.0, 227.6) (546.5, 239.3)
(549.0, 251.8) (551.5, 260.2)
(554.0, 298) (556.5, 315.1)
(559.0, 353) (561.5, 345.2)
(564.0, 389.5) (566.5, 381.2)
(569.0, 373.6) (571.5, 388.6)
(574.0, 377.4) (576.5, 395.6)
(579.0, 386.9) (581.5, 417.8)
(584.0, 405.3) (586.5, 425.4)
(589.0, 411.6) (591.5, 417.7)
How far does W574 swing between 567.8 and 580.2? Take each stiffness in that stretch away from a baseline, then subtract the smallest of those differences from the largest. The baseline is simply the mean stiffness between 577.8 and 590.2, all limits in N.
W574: 22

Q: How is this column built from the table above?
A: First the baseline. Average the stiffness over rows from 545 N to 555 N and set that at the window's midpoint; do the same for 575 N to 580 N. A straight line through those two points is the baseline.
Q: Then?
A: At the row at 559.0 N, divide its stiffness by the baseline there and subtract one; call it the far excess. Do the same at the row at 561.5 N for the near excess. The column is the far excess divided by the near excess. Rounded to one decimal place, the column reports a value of 1.7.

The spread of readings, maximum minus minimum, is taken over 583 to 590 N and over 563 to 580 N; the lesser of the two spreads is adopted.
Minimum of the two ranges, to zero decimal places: 20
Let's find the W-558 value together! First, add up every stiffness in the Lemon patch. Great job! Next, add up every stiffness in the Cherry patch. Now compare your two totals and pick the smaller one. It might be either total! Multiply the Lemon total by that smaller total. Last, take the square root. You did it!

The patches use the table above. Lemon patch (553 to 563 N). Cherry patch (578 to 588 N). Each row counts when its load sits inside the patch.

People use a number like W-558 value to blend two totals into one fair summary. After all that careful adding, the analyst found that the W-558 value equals 1311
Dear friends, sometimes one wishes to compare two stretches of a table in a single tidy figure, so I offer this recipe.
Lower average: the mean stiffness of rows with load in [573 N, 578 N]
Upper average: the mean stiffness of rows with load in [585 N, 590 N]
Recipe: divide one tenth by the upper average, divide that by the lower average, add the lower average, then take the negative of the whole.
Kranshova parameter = -387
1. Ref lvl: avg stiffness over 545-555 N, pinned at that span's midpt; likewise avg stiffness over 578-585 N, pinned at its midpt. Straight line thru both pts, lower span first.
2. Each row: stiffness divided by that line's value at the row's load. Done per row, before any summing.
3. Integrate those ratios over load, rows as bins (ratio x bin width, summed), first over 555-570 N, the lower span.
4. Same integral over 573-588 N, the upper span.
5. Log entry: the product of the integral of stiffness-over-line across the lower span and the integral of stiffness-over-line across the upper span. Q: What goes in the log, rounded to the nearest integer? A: 256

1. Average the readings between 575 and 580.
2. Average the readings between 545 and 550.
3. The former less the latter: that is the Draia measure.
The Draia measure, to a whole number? 146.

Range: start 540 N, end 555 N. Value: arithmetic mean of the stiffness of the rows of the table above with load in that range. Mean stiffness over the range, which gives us 250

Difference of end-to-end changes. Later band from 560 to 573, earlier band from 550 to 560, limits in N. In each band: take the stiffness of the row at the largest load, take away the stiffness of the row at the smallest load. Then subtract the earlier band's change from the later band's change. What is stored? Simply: -49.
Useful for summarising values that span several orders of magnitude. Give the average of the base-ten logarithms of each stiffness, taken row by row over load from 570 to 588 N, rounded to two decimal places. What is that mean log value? 2.60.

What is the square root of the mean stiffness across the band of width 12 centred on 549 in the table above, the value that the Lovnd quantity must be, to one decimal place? 16.0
